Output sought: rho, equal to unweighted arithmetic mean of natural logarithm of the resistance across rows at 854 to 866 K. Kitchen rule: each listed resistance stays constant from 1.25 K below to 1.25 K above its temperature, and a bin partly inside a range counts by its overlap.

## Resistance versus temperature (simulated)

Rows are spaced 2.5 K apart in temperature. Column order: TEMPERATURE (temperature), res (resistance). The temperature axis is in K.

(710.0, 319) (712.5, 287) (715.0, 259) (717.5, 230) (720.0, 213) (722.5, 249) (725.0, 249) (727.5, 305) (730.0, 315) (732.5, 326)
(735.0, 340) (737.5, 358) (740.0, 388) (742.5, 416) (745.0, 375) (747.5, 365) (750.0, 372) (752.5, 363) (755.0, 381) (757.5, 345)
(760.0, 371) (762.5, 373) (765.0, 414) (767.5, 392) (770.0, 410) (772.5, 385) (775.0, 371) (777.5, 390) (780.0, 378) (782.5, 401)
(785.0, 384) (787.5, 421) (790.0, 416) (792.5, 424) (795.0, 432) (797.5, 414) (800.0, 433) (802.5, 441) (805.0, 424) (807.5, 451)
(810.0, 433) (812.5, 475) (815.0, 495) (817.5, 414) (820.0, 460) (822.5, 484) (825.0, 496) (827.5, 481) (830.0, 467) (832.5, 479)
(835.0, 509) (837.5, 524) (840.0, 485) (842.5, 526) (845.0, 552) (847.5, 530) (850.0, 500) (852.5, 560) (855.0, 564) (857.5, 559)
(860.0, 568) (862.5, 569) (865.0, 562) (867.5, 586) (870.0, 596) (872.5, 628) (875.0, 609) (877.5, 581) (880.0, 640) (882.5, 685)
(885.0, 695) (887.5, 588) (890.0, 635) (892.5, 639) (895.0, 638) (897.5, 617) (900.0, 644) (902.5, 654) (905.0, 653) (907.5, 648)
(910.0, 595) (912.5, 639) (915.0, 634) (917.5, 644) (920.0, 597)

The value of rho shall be 6.34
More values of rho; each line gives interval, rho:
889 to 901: 6.45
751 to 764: 5.90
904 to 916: 6.45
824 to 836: 6.19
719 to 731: 5.57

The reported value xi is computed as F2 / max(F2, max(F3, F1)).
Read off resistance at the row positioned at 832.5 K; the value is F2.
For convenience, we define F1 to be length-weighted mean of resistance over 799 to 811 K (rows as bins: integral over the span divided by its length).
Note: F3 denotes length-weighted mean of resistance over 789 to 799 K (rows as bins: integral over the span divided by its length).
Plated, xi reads 1.00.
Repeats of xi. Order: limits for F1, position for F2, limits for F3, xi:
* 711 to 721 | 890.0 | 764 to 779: 1.00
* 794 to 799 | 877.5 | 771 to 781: 1.00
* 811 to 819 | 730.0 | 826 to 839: 0.64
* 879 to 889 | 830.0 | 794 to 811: 0.72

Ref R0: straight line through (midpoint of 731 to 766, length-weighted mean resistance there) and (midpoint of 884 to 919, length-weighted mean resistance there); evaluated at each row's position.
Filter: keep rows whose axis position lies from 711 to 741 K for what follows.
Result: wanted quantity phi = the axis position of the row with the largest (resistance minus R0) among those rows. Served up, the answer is 740.0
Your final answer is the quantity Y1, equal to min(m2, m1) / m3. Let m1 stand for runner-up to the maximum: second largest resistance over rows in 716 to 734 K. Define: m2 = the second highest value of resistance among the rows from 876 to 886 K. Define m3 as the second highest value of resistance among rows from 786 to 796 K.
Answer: 0.7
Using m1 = 315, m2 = 685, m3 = 424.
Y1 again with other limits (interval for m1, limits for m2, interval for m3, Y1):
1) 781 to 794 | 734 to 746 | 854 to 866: 0.7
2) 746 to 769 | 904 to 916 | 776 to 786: 1.0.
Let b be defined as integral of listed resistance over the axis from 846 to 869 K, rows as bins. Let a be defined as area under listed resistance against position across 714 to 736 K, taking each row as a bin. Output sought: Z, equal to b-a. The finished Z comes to 6717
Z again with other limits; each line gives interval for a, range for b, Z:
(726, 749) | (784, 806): 1145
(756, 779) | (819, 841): 1909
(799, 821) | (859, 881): 3204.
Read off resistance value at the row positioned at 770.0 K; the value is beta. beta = 410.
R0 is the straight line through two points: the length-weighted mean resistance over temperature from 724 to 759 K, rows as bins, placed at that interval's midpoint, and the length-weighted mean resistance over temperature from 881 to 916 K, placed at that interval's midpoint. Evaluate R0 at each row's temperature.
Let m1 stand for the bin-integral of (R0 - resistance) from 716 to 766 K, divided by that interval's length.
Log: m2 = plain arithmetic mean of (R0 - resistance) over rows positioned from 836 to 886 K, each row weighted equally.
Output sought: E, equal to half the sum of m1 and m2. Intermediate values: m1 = 13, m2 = -4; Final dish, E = 4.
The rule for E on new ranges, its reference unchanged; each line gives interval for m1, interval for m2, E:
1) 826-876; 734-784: 7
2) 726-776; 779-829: 14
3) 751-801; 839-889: 8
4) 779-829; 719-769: 19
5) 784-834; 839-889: 13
